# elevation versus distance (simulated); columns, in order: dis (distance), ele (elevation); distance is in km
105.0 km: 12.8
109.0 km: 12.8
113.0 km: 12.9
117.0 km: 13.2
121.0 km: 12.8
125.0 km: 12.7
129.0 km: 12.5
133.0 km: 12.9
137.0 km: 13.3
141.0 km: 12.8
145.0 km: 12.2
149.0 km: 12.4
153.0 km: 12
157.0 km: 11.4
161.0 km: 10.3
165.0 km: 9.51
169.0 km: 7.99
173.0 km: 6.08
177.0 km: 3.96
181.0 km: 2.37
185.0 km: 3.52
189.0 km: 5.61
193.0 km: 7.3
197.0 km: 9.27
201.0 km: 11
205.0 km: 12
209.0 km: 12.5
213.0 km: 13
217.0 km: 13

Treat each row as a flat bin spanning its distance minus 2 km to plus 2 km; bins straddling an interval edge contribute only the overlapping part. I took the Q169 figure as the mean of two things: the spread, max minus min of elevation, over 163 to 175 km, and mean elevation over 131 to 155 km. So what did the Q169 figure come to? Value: 8.0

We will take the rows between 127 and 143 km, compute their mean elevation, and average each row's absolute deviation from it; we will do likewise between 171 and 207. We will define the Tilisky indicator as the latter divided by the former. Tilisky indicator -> 12.3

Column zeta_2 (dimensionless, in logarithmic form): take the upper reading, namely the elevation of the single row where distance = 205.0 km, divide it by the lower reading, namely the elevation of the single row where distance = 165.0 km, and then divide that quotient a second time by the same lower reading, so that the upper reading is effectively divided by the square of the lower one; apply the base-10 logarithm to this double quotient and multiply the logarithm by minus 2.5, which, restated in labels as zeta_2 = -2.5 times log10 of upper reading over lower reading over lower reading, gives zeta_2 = 2.2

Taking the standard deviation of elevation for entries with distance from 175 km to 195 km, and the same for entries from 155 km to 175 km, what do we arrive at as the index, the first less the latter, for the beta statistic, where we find -0.1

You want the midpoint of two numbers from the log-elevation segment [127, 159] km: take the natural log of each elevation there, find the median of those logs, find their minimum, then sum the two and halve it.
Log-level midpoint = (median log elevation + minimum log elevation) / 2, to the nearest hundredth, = 2.48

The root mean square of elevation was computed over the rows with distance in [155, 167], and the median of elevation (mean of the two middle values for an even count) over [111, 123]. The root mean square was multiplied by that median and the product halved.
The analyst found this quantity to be 67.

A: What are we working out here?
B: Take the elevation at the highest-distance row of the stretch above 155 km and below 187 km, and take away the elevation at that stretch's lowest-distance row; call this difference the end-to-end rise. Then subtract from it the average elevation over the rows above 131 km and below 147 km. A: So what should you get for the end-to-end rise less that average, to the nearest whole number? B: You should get -21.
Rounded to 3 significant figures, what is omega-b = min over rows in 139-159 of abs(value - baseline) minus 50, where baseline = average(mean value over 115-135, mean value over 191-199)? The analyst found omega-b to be -49.2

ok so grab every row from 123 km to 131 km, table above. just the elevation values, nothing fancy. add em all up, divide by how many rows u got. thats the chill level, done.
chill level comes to 13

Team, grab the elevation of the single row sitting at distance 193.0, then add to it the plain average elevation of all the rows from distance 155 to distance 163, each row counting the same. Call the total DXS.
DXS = 18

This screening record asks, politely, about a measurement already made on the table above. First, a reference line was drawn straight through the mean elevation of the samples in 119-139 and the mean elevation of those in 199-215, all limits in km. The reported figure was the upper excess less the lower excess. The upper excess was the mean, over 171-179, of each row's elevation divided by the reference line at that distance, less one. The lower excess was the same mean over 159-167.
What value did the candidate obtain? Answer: -0.39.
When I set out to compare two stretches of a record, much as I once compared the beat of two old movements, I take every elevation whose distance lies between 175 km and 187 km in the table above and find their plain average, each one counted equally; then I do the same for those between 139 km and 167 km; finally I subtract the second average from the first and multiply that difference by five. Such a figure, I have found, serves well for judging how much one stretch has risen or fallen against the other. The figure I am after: -41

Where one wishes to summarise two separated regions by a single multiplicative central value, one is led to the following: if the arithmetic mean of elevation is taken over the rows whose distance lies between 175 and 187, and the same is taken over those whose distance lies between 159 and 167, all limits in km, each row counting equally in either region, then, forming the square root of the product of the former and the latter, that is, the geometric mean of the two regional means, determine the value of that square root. 5.7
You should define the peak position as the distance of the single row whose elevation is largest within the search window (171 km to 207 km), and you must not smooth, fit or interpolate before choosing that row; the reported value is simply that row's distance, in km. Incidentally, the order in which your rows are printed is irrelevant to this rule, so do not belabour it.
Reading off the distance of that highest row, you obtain 205.0 km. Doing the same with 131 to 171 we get 137.0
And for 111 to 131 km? 117.0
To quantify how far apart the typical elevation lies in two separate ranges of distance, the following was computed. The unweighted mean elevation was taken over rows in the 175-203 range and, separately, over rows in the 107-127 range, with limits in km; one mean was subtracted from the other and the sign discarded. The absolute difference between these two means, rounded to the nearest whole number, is 7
